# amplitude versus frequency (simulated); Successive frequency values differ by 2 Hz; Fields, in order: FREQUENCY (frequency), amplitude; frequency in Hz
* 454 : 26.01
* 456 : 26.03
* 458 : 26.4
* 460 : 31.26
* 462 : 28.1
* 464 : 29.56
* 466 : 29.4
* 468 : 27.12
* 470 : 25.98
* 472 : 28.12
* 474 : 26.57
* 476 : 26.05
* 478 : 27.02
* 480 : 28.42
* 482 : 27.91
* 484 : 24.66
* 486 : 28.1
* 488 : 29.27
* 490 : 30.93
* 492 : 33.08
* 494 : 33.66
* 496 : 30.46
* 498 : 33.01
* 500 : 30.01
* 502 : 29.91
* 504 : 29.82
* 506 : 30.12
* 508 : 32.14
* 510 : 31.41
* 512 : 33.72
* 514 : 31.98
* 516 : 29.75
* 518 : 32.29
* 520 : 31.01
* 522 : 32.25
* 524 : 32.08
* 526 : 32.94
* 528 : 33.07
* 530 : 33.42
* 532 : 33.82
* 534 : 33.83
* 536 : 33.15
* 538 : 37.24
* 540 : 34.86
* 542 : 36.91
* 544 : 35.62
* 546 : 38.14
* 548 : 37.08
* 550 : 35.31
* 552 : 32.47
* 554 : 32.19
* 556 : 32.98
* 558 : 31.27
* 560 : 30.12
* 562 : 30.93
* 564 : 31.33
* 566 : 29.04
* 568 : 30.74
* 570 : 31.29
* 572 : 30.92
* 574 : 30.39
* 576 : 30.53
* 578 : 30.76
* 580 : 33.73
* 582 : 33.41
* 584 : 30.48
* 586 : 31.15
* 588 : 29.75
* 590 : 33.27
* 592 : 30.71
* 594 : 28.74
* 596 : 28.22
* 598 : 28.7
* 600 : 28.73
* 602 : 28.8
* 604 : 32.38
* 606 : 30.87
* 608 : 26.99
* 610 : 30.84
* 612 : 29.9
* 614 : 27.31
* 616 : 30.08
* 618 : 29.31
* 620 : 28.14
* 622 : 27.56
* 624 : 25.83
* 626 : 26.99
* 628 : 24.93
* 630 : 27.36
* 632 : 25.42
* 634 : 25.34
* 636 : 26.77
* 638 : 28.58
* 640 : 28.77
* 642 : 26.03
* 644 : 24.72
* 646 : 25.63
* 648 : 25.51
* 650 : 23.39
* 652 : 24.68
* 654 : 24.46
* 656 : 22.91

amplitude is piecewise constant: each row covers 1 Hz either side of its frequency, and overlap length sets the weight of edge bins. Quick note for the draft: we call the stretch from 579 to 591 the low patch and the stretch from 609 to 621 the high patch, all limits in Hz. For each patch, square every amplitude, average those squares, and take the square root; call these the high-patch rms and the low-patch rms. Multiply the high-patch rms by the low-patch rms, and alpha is 937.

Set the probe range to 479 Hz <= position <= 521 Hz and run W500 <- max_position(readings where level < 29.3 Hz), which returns 488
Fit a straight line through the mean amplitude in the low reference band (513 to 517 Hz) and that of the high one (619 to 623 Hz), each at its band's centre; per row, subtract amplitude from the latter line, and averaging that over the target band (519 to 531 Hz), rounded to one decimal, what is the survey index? -1.9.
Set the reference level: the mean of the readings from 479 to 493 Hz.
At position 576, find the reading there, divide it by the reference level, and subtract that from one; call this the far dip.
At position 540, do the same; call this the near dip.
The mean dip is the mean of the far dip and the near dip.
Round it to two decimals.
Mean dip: -0.13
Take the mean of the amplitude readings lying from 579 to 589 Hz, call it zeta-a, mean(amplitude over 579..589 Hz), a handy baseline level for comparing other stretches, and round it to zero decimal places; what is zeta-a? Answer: 32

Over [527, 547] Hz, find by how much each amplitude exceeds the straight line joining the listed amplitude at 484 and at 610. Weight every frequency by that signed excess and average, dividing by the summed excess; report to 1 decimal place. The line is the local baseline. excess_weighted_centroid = 537.9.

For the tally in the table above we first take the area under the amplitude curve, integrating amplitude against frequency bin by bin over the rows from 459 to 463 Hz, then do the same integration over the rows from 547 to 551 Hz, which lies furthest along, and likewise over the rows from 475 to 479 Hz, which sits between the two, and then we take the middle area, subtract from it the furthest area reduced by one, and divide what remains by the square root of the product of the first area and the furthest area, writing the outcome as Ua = -0.29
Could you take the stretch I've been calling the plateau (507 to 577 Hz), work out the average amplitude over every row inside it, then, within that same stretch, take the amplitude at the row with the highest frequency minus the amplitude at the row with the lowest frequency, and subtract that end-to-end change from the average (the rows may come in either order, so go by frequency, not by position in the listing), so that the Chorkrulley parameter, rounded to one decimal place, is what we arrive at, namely 34.4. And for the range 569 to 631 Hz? 33.5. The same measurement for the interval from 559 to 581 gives 27.3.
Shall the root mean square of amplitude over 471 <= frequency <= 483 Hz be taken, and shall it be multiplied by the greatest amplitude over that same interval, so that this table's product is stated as 778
